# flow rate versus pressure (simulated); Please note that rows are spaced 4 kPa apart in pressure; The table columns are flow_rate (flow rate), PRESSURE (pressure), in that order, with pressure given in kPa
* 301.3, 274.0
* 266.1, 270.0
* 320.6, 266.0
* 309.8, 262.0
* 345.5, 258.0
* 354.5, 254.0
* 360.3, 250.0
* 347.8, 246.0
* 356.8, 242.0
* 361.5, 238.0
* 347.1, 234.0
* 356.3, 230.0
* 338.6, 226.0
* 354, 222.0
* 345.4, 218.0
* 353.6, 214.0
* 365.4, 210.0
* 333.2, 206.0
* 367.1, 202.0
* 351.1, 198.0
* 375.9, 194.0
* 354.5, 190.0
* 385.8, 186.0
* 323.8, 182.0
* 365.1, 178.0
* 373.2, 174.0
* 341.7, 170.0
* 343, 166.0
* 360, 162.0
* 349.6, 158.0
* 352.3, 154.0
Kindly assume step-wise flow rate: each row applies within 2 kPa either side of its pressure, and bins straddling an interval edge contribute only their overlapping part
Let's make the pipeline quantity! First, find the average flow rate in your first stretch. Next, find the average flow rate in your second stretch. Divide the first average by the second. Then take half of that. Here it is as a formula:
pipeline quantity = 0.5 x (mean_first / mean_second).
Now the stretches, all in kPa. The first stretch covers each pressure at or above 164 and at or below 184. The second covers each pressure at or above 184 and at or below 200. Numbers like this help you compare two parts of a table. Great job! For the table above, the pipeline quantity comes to 0.476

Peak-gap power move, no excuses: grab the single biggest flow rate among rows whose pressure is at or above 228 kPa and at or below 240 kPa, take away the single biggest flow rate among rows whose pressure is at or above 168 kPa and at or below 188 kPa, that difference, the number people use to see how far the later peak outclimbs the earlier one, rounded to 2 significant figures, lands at -24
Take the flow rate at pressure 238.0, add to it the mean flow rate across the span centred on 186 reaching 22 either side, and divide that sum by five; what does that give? 143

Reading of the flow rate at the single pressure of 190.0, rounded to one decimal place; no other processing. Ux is 354.5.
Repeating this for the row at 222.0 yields 354.0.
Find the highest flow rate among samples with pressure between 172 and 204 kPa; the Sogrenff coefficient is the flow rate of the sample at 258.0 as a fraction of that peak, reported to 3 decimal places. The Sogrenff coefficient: 0.896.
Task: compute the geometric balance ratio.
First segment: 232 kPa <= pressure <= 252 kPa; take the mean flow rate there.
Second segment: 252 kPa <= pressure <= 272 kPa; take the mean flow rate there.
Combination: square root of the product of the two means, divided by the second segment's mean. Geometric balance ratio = 1.05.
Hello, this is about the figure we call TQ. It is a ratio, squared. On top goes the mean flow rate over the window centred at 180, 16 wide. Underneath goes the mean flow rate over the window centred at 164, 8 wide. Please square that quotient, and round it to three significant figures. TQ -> 1.06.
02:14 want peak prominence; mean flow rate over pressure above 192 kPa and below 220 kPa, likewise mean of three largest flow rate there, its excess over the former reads 14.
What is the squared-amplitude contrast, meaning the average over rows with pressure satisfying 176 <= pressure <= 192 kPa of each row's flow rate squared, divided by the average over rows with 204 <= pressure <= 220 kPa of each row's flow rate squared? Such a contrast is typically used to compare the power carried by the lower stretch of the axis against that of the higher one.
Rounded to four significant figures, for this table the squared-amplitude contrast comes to 1.049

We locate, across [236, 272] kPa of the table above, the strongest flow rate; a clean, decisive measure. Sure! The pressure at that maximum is 238.0 kPa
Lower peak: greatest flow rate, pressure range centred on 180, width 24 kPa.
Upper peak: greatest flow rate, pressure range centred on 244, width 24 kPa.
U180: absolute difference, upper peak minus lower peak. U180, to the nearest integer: 24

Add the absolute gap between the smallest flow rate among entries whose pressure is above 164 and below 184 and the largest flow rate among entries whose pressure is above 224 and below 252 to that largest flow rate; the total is 399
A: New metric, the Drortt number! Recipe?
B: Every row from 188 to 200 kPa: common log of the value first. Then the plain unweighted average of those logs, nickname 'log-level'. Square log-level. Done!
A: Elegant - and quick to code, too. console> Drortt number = 6.54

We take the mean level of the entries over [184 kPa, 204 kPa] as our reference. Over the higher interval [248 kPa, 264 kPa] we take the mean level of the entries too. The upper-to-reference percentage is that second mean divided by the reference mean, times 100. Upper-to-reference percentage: 93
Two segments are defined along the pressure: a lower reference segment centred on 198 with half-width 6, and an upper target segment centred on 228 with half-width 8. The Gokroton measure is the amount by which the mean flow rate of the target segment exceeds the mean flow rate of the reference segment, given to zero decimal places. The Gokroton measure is -16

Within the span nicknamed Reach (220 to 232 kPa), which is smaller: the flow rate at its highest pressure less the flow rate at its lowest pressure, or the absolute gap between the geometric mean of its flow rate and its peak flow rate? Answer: 2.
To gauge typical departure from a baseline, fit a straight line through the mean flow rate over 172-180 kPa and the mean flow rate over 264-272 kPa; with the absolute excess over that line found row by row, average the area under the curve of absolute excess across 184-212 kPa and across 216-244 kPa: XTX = 583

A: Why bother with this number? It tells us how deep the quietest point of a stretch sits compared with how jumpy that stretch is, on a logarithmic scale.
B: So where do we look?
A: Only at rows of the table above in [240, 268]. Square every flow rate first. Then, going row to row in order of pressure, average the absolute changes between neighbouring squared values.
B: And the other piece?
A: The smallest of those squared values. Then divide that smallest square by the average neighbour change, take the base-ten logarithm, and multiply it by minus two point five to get -2.5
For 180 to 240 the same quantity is -2.1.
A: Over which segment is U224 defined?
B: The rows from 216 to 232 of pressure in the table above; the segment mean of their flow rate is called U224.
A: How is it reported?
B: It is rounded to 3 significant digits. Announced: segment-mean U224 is 349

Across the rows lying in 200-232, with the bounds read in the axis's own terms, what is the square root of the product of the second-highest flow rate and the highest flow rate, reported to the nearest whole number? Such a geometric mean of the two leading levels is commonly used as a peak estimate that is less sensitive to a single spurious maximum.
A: 366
